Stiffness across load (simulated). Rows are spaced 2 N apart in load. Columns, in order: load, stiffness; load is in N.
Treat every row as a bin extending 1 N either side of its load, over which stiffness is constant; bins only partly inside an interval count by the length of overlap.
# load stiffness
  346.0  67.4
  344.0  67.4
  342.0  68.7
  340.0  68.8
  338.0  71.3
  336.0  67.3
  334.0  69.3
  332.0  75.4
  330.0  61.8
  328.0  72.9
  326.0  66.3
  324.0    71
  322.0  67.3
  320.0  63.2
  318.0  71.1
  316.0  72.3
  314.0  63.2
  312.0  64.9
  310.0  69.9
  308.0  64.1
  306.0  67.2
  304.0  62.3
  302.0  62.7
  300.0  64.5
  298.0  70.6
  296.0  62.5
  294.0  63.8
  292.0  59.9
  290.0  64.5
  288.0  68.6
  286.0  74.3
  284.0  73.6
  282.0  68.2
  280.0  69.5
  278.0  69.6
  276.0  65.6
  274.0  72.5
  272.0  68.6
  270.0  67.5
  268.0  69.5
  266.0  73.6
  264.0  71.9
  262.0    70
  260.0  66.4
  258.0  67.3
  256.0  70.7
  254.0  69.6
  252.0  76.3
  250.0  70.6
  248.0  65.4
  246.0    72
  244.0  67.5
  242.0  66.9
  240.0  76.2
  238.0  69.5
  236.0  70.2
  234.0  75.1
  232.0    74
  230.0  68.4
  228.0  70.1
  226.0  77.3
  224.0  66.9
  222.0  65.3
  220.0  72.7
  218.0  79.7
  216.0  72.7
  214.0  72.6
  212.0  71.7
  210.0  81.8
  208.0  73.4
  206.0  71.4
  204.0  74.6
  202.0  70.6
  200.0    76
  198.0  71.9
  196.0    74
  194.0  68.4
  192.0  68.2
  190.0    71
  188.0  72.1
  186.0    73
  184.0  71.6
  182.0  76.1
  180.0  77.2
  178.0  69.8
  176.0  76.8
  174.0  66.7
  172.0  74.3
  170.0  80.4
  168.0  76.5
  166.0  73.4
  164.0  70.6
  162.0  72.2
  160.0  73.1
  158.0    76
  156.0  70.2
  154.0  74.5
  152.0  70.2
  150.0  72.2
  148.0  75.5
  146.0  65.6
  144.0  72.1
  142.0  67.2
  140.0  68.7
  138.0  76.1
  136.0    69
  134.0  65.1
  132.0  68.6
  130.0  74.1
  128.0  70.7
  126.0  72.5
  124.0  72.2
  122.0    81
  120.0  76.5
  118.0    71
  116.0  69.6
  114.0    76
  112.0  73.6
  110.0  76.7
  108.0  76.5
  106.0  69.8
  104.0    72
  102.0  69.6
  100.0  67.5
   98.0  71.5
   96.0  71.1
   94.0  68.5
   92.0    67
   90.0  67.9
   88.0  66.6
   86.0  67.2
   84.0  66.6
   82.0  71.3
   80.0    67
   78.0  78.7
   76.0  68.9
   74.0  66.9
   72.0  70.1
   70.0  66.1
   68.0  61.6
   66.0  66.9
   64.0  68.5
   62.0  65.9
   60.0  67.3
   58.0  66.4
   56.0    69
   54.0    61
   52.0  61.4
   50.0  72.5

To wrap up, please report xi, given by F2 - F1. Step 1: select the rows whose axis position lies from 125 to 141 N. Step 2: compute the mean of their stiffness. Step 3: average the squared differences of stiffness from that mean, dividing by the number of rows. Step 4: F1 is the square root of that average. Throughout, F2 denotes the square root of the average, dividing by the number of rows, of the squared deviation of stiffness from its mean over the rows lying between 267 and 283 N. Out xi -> -1.43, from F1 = 3.3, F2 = 1.86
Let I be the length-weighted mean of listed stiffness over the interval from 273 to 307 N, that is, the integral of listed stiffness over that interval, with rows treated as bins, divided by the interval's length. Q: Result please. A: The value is 67.1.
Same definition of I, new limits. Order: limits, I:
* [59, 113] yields 69.3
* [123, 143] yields 70.4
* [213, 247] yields 71.6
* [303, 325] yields 67.0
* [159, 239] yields 72.8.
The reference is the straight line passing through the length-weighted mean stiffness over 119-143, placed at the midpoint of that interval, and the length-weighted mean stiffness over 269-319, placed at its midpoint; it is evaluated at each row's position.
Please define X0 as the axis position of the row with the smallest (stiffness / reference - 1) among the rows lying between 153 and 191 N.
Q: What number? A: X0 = 174.0 N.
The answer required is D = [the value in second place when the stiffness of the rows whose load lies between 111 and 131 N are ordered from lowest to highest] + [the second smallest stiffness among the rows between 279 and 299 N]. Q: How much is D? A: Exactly 133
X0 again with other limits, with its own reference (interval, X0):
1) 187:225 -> 222.0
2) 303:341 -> 304.0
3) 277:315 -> 292.0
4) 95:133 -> 100.0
